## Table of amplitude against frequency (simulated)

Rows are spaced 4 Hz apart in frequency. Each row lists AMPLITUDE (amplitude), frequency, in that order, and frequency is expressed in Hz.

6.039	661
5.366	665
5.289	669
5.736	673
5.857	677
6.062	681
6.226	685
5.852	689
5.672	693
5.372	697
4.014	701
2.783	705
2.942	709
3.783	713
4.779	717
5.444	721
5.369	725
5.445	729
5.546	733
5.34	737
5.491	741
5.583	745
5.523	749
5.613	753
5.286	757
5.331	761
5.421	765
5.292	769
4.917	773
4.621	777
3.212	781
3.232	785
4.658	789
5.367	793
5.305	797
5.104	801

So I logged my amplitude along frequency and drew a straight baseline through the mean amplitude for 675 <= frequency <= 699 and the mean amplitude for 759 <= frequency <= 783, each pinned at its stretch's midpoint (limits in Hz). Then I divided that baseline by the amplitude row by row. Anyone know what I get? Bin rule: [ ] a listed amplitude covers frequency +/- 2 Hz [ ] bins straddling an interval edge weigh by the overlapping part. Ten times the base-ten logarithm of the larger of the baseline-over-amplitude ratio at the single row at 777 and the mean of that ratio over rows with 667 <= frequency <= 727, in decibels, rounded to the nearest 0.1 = 0.8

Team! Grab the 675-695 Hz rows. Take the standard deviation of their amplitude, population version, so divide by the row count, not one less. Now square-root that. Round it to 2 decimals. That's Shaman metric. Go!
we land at 0.44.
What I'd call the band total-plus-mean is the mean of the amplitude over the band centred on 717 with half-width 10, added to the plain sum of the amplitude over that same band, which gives 27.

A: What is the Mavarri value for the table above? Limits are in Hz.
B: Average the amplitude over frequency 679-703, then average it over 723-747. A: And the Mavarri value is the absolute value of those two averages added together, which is 11.0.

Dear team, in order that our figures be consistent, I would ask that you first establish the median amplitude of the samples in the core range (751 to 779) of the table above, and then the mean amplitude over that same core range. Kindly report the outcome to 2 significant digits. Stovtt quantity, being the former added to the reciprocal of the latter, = 5.5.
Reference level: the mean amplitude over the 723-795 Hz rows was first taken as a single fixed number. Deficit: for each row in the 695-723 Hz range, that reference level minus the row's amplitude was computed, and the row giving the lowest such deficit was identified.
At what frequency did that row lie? 721 Hz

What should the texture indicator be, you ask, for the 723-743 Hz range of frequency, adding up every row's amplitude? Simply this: 27.2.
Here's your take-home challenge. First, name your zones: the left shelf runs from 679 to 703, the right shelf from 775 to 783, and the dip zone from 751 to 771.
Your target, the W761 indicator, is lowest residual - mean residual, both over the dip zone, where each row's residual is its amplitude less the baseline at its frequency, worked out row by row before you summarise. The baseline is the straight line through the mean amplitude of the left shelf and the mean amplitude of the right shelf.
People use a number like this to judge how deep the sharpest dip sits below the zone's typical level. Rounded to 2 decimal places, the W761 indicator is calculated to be -0.18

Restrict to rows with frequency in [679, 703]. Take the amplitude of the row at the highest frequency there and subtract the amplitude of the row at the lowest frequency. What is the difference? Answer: -2.0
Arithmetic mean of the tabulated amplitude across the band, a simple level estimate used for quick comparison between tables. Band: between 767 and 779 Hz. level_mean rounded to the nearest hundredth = 4.94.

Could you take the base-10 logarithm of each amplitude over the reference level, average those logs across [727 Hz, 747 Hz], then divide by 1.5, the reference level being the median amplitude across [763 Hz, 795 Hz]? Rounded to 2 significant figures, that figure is 0.039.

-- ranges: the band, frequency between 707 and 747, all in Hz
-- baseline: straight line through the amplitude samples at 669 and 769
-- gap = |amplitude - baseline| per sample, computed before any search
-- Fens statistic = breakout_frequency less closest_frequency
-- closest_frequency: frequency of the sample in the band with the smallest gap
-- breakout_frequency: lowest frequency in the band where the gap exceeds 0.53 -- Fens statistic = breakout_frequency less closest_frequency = -28 Hz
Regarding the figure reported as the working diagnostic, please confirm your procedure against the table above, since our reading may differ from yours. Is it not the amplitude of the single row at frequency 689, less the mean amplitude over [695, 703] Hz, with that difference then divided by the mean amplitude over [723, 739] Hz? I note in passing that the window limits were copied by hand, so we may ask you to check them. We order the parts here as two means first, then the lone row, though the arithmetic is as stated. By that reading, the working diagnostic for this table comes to 0.21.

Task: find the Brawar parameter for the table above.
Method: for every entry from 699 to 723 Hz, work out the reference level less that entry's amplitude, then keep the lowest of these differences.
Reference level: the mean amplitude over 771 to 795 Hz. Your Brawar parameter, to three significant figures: -1.11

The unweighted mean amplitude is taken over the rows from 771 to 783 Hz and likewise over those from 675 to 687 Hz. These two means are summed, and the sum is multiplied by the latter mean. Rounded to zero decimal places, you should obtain 62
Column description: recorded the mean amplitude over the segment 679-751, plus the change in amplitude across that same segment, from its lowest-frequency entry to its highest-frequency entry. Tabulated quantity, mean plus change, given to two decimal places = 4.53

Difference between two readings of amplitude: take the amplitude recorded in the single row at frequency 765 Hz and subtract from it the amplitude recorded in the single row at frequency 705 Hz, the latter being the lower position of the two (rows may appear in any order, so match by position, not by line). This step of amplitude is 2.6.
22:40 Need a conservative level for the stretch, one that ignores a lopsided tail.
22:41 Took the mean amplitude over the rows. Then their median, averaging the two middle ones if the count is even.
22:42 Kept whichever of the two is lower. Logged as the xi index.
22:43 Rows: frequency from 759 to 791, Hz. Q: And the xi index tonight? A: 4.6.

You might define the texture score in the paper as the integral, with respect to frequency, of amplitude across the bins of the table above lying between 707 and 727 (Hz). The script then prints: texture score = 89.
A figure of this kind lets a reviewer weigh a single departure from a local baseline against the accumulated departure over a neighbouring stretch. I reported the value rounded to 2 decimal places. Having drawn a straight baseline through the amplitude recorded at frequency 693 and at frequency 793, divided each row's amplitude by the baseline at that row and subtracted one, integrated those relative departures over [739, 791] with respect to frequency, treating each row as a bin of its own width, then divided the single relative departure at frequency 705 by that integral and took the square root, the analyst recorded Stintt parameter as 0.32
